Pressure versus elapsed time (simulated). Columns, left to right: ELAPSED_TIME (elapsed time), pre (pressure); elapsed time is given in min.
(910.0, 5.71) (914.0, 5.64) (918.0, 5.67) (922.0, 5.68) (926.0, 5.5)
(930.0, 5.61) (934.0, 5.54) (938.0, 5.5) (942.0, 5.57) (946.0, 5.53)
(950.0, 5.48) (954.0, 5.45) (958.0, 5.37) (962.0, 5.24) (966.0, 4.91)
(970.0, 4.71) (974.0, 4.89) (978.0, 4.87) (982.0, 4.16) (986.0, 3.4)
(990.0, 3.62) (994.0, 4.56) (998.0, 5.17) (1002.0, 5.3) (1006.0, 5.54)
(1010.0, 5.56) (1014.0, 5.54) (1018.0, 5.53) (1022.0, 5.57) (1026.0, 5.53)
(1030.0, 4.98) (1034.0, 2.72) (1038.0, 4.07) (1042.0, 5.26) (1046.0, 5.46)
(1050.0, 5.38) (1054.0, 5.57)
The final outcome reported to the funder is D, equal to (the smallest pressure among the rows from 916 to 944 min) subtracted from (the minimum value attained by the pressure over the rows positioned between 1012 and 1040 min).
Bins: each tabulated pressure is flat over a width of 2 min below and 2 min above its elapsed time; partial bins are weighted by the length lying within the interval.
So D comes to -2.8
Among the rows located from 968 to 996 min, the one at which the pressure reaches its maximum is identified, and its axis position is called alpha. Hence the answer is 974.0 min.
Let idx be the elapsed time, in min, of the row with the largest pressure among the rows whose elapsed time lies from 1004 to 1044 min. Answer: 1022.0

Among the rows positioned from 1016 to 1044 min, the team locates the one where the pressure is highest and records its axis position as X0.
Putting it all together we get 1022.0 min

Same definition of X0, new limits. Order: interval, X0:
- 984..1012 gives 1010.0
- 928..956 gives 930.0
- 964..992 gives 966.0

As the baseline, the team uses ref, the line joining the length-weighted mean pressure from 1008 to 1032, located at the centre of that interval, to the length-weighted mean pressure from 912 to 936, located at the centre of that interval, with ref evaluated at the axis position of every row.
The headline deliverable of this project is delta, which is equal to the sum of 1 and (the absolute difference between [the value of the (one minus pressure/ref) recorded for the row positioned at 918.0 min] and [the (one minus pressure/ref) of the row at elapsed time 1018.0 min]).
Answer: 1.00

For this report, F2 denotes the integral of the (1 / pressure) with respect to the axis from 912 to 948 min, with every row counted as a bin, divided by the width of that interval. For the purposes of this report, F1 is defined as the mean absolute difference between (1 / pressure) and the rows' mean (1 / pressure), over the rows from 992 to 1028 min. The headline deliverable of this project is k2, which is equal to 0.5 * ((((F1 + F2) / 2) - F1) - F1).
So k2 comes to 0.038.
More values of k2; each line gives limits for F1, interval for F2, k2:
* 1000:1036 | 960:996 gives 0.030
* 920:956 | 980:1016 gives 0.053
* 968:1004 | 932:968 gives 0.024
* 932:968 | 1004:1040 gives 0.049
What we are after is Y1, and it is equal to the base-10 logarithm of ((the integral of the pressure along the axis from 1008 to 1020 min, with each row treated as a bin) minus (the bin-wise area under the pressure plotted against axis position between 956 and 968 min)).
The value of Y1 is 0.6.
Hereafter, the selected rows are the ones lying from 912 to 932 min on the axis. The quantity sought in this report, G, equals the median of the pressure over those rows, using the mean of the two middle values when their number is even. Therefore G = 5.64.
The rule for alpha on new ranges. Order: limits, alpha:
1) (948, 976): 950.0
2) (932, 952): 942.0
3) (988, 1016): 1010.0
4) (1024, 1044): 1026.0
